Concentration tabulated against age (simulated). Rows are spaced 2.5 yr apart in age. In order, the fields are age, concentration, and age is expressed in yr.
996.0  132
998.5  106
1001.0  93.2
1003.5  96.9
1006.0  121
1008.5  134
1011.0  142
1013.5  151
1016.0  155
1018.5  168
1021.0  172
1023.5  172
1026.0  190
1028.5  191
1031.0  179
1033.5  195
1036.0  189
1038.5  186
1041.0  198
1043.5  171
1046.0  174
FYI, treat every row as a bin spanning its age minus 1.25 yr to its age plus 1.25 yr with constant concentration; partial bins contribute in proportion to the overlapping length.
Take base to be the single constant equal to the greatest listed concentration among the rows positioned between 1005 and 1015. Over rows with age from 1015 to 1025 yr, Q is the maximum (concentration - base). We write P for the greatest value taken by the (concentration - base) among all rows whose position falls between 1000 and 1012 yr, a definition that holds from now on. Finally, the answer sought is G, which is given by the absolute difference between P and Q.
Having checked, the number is 30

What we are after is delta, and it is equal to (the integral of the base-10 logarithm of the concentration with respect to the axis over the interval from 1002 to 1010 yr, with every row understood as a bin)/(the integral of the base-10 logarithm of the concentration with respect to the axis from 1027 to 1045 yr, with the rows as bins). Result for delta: 0.4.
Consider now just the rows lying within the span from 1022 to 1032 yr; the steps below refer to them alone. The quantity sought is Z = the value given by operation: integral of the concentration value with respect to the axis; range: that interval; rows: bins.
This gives 1828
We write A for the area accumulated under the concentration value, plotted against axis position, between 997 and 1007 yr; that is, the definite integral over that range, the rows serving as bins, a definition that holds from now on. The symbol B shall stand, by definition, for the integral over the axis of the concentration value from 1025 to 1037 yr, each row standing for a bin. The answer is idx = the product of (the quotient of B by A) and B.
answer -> 4908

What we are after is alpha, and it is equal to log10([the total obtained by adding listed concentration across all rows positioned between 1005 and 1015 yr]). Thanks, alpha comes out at 2.74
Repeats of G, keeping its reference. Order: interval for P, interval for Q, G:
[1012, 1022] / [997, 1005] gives 66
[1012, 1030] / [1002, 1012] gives 49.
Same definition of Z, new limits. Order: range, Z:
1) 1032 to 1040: 1519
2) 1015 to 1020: 812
